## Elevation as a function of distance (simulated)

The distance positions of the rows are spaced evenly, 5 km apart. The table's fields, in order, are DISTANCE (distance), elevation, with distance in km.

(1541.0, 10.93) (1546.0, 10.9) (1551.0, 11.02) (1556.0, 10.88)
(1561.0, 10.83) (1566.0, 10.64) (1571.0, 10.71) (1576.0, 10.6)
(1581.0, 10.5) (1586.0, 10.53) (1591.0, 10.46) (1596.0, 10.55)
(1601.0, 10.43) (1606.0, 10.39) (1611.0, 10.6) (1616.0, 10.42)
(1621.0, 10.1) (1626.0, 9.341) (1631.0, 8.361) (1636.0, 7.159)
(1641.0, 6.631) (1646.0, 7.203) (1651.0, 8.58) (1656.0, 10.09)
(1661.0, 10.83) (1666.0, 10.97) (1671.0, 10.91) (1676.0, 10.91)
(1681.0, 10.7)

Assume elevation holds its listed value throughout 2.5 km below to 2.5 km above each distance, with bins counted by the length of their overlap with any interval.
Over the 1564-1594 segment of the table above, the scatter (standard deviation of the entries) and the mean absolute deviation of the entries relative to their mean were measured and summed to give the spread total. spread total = 0.2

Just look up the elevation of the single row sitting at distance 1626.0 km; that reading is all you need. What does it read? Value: 9.341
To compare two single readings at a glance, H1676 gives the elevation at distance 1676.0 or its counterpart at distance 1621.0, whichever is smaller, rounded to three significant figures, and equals 10.1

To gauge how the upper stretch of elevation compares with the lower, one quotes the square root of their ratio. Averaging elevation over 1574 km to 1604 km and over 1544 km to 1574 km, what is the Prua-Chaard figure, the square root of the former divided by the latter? 0.99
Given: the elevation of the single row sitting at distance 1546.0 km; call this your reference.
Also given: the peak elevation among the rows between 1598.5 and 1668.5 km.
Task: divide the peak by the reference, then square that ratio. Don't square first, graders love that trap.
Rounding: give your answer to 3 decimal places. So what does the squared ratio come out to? 1.013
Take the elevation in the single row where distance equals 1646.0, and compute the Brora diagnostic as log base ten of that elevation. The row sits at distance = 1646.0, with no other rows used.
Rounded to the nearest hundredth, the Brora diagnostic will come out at 0.86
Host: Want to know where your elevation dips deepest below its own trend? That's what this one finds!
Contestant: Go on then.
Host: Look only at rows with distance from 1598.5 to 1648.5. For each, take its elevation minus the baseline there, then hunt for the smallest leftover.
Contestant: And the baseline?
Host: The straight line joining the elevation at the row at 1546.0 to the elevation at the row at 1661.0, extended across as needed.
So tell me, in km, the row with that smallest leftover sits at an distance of 1641.0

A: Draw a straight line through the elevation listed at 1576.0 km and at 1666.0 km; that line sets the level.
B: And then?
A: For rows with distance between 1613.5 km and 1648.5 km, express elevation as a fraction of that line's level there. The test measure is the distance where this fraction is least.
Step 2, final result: 1641.0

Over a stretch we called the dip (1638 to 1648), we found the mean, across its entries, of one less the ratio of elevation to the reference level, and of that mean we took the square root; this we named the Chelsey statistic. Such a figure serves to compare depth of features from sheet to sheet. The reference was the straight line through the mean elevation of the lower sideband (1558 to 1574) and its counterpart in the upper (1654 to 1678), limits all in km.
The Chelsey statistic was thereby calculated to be 0.60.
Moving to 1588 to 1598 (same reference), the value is 0.15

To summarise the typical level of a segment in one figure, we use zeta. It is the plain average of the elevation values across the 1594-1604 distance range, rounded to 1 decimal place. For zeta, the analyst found 10.5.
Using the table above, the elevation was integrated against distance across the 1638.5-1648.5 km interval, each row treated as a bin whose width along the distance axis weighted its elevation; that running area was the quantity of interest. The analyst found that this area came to 69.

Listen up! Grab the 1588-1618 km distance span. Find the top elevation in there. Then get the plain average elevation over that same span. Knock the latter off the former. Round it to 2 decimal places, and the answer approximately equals 0.12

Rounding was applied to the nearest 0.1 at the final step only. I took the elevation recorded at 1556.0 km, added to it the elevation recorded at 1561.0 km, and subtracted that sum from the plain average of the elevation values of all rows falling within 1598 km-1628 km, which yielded -11.5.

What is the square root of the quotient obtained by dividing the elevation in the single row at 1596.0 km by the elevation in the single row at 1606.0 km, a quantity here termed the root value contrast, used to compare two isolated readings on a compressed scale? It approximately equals 1.01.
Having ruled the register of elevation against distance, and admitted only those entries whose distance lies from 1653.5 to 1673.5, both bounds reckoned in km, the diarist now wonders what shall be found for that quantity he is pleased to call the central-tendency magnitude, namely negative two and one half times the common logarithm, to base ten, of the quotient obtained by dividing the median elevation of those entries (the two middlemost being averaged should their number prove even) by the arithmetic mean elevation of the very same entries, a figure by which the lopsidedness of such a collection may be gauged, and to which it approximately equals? -0.017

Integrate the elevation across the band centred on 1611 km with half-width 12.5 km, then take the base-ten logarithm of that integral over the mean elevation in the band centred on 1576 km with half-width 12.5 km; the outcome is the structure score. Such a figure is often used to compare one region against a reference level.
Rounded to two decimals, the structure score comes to 1.39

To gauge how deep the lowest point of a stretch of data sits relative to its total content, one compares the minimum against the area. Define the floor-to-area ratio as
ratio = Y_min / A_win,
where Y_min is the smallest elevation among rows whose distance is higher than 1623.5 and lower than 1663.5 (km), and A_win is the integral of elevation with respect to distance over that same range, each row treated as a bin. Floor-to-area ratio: 0.019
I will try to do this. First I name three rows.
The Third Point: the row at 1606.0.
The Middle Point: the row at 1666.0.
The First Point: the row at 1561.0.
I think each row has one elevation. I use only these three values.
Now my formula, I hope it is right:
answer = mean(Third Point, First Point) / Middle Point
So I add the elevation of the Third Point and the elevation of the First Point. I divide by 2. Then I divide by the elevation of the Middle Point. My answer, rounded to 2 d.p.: 0.97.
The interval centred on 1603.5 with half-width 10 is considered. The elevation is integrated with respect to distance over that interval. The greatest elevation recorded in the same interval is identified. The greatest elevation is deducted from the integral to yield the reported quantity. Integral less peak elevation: 199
